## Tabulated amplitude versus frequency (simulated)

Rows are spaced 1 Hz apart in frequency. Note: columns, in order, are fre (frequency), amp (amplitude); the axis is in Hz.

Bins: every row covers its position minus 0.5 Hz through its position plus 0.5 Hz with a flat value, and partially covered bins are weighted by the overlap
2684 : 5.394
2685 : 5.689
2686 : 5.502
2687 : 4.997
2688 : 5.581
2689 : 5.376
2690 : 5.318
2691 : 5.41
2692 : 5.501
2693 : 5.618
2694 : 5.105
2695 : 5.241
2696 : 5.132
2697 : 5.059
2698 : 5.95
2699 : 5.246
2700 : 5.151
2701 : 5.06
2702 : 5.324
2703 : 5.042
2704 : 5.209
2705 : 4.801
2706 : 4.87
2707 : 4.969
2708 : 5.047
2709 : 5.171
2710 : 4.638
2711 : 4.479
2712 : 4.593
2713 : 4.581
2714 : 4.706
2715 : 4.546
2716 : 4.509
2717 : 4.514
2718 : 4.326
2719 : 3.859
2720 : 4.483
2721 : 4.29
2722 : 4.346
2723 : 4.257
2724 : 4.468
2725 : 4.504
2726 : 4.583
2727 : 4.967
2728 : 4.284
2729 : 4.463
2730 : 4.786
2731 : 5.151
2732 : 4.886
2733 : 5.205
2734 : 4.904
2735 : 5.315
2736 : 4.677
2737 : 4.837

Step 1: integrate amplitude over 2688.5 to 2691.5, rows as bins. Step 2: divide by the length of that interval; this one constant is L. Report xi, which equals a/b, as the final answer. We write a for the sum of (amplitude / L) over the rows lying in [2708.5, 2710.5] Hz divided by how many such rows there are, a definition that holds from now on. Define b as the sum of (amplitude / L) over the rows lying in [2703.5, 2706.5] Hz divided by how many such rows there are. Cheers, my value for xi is 0.99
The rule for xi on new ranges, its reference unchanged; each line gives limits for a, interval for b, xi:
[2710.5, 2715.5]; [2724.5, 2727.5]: 0.98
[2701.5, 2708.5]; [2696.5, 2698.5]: 0.92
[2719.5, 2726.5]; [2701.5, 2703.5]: 0.85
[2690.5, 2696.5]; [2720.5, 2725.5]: 1.22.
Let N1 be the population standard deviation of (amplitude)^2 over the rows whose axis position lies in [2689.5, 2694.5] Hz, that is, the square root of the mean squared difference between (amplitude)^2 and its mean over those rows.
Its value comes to 1.9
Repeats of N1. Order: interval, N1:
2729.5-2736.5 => 2.2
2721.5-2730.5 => 2.0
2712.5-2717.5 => 0.7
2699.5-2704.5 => 1.1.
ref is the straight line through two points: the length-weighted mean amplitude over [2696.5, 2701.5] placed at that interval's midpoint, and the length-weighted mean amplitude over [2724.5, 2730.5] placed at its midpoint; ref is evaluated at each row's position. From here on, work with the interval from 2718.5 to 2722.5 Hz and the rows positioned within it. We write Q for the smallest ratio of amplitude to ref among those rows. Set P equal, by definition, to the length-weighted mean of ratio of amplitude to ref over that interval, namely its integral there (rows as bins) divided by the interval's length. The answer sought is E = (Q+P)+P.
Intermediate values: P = 0.890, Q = 0.80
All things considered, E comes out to 2.58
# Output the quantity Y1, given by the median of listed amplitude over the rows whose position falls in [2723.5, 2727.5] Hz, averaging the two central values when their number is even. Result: 4.5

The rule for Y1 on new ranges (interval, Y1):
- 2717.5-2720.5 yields 4.3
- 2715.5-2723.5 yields 4.3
